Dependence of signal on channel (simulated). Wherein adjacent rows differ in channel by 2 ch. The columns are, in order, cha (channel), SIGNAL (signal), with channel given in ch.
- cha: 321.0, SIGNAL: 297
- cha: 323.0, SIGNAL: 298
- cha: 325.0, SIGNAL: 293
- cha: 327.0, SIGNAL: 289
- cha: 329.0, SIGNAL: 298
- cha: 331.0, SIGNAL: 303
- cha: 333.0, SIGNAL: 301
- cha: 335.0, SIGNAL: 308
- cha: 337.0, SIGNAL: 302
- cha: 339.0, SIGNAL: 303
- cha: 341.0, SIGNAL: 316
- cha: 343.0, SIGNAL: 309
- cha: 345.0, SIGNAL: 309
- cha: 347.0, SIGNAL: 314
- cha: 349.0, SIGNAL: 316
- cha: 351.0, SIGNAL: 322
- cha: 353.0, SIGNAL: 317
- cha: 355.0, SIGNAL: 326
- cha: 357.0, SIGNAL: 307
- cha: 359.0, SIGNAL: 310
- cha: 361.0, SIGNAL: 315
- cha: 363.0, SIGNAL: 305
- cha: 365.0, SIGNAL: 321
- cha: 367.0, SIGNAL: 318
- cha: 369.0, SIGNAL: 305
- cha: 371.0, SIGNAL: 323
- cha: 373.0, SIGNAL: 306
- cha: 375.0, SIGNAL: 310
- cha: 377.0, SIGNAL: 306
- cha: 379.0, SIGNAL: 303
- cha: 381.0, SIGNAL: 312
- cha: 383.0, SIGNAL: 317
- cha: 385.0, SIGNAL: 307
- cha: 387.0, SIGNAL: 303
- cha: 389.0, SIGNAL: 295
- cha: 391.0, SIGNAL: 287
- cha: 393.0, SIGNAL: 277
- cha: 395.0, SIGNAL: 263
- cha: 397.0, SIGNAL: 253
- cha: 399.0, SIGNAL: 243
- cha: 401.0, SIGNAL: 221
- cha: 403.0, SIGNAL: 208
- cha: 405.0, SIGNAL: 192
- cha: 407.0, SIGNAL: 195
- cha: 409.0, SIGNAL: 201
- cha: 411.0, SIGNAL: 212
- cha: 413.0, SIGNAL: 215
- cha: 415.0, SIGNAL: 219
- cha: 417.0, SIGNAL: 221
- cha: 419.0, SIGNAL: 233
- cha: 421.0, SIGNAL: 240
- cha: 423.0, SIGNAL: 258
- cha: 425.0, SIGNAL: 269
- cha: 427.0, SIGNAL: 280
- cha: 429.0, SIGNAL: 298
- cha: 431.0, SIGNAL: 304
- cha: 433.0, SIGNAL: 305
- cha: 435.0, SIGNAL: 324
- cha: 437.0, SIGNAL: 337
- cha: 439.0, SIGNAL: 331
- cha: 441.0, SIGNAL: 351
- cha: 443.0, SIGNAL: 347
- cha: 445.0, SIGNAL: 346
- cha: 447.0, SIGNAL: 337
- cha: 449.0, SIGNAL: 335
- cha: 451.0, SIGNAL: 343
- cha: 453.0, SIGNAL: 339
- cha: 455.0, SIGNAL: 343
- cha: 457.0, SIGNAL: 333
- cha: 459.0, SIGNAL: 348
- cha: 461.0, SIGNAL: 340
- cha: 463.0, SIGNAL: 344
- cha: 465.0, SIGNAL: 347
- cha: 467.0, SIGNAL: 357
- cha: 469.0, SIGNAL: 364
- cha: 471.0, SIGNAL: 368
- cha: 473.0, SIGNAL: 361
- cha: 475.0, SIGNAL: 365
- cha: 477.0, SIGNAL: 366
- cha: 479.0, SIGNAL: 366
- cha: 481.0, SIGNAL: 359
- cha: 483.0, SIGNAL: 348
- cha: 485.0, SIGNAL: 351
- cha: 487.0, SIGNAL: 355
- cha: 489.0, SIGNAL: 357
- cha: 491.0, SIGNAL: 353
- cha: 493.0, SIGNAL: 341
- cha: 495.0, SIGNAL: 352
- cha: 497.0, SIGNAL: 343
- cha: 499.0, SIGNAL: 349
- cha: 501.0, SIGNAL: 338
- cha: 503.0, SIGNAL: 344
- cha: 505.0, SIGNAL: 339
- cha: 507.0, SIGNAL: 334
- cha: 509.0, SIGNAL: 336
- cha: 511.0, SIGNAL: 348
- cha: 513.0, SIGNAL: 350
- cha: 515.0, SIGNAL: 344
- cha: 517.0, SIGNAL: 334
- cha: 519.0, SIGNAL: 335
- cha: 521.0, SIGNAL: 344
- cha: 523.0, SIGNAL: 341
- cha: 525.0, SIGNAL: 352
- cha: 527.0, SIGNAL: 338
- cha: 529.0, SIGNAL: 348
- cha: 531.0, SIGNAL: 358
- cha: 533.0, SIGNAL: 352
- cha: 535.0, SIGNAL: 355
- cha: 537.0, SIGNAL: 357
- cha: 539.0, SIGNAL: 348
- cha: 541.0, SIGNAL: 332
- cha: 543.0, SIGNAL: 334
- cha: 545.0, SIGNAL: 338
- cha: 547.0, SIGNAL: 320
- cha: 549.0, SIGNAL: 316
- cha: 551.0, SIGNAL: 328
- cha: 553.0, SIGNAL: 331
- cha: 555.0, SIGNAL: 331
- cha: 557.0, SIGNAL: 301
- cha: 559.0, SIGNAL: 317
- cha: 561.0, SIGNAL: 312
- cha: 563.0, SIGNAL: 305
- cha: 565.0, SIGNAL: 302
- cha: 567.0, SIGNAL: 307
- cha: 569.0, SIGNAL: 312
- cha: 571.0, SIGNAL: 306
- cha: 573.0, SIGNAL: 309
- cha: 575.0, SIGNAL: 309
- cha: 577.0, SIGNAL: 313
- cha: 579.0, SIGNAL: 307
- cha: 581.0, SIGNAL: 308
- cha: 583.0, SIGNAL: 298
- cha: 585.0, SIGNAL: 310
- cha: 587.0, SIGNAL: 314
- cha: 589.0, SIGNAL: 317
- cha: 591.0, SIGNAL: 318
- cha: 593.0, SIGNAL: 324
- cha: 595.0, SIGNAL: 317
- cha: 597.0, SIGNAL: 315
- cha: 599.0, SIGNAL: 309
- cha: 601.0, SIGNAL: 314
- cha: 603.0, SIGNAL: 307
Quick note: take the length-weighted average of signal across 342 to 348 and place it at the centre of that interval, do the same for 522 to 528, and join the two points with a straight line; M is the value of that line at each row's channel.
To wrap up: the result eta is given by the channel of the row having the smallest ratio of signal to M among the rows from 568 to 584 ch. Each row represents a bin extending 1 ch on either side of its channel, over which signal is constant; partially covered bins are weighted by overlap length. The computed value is 583.0 ch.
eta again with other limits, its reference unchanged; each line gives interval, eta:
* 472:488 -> 483.0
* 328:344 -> 329.0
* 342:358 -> 357.0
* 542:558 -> 557.0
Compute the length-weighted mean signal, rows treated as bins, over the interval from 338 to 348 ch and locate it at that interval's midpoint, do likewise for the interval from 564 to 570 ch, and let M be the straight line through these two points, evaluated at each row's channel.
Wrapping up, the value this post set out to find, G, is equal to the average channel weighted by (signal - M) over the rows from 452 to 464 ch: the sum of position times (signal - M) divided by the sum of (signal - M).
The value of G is 458.2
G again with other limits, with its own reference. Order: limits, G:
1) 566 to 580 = 573.8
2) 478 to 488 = 482.8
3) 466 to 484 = 474.8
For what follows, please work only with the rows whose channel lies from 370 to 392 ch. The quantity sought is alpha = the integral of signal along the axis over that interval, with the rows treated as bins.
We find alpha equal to 6738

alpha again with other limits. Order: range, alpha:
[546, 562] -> 5112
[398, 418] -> 4254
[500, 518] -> 6134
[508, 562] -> 18200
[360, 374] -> 4386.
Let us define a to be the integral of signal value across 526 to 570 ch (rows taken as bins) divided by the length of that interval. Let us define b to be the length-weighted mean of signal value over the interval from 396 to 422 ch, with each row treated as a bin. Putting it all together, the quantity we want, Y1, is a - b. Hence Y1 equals 110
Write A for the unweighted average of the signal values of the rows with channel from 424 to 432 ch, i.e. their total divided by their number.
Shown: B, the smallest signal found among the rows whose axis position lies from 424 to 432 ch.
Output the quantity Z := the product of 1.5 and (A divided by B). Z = 1.60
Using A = 288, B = 269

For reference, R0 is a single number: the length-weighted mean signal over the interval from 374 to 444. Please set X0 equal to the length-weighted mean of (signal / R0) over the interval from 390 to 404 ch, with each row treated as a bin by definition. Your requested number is 0.92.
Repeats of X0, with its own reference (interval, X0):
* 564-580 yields 1.13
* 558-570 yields 1.13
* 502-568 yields 1.23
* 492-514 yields 1.26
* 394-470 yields 1.06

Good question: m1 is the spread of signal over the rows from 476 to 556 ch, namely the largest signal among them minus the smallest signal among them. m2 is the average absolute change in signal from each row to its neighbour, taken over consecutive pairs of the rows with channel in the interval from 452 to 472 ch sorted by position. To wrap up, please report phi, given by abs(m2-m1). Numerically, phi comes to 43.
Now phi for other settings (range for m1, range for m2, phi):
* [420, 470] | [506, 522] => 118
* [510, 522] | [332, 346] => 10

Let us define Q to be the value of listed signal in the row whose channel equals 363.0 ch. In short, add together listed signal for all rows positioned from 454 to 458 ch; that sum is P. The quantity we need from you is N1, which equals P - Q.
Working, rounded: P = 676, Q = 305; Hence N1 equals 371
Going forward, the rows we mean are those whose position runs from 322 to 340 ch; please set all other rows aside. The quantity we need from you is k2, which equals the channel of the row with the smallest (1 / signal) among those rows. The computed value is 335.0 ch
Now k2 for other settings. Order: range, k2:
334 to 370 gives 355.0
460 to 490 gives 471.0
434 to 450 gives 441.0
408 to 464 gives 441.0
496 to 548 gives 531.0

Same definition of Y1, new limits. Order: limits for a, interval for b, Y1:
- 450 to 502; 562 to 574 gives 44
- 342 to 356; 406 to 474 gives 12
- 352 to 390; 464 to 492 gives -48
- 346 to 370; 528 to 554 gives -25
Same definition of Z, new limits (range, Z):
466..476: 1.53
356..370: 1.53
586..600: 1.54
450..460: 1.54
